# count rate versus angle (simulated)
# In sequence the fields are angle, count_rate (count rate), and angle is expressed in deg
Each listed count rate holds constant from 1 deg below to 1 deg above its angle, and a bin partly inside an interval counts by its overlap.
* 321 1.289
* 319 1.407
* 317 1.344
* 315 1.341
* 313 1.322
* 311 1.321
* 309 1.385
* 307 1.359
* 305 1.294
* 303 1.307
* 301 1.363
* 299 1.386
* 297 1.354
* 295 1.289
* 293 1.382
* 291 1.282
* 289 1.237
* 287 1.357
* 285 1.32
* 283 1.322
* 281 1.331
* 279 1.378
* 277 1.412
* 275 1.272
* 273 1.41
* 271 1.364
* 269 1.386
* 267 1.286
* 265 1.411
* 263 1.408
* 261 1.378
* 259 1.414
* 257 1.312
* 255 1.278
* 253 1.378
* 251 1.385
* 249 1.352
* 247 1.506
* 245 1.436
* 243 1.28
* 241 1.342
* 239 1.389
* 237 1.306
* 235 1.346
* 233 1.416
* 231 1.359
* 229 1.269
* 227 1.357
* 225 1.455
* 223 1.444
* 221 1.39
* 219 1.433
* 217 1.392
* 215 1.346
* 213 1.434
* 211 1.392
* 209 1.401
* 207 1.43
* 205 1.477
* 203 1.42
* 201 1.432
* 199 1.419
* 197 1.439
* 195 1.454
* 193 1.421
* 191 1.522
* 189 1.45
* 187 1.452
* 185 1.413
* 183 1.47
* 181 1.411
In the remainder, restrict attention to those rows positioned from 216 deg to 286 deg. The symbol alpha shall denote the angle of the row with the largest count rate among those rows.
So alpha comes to 247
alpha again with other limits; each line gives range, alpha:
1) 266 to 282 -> 277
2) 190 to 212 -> 191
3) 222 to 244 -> 225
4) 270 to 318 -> 277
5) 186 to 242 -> 191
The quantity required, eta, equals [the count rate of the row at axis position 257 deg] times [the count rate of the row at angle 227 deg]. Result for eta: 1.780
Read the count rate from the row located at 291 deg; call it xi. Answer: 1.282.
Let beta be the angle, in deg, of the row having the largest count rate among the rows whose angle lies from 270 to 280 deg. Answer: 277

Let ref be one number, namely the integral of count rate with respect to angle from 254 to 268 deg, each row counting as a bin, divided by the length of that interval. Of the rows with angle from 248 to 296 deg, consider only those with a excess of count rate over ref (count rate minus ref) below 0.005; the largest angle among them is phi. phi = 295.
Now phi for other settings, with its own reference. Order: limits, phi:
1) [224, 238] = 237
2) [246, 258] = 257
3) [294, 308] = 307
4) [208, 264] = 257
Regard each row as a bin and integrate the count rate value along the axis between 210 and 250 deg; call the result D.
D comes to 55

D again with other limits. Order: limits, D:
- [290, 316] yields 35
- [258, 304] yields 62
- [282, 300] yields 24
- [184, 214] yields 43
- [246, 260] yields 19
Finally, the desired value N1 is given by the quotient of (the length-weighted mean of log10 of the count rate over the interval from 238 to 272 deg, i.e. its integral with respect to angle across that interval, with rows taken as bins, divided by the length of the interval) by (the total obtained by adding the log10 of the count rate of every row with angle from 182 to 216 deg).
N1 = 0.051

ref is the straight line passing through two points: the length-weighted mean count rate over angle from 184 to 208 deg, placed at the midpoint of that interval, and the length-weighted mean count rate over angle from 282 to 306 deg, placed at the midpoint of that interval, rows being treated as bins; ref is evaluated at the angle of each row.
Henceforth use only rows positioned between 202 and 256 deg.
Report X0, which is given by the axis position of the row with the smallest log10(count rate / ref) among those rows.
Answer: 229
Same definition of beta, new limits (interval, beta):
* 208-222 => 213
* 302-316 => 309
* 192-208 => 205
